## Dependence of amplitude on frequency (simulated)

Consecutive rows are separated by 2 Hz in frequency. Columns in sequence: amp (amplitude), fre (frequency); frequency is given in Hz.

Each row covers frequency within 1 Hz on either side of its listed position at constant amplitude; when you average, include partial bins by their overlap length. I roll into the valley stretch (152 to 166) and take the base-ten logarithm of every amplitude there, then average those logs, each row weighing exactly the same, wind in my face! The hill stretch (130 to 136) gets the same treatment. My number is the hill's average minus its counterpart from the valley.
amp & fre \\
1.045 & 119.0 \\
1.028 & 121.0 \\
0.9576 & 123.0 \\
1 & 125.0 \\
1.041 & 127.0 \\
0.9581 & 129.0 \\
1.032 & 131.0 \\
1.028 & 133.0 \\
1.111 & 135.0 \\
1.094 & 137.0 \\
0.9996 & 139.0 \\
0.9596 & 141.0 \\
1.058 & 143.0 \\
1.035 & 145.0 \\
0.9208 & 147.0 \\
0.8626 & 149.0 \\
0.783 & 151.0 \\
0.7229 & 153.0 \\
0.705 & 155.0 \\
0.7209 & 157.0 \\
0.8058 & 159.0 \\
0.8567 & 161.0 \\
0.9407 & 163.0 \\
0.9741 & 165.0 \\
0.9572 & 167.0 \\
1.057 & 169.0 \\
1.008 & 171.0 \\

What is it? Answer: 0.11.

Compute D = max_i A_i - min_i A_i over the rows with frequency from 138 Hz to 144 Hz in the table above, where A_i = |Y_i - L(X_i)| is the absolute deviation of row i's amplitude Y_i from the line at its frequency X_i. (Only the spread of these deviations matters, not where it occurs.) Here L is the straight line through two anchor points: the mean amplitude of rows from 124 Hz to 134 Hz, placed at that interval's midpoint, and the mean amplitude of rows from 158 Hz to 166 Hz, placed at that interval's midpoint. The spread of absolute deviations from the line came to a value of 0.087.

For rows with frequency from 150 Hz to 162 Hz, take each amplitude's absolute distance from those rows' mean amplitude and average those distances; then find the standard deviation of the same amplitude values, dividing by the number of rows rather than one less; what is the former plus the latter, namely 0.104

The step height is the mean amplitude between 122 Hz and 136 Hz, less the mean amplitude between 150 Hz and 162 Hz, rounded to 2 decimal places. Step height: 0.25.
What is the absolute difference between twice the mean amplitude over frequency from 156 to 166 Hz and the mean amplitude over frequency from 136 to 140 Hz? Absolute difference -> 0.67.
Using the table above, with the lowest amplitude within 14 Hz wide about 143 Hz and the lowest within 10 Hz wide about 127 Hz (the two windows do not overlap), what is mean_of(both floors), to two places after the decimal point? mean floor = 0.91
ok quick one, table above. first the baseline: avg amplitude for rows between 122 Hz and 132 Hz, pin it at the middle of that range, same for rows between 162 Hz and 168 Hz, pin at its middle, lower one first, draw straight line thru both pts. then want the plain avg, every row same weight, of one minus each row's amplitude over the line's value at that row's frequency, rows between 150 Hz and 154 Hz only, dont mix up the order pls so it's 0.22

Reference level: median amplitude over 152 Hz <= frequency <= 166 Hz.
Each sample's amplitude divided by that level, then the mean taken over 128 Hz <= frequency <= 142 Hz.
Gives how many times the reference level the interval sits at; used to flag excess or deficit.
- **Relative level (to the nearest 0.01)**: 1.27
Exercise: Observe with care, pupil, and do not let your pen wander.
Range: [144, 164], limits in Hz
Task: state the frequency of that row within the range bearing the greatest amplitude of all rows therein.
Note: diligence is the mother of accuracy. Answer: 145.0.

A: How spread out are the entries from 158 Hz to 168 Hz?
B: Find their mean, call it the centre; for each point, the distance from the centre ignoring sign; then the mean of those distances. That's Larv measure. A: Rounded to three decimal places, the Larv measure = 0.061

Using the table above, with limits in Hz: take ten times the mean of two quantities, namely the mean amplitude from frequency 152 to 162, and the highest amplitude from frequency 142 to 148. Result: 9.1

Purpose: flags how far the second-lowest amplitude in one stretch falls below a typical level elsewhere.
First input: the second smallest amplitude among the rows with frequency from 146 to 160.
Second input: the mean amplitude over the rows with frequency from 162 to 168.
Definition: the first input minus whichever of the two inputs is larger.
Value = -0.236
